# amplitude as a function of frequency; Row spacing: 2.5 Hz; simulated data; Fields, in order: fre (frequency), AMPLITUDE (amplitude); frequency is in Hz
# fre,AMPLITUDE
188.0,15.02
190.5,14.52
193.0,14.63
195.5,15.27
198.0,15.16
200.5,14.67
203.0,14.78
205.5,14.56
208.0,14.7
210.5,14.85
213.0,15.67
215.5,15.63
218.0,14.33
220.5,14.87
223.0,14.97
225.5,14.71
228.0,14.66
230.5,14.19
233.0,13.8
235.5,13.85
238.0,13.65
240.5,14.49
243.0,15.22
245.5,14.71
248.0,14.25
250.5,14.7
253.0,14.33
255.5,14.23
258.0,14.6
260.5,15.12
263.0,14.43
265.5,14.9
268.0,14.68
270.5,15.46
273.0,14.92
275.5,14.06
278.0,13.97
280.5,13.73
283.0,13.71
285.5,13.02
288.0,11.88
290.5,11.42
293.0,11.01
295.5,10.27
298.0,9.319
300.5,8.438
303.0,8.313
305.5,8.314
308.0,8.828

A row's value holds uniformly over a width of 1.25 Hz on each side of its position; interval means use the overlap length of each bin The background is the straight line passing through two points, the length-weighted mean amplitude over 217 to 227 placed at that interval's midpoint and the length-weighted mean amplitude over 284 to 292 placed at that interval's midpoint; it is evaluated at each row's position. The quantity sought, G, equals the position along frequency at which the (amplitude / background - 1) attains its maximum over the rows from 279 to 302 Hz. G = 283.0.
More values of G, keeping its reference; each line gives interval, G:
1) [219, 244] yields 243.0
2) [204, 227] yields 215.5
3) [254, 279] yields 270.5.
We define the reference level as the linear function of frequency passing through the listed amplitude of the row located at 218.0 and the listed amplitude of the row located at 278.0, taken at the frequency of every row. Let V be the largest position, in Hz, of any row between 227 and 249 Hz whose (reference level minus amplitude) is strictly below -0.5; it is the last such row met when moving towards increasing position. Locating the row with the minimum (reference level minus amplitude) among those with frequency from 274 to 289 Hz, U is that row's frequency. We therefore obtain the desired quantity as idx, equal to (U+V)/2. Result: 260.5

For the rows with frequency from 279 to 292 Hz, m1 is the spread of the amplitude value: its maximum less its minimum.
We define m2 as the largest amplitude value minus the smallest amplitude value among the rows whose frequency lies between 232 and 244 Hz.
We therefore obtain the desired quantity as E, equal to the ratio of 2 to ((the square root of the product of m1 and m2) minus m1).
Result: -5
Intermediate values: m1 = 2.31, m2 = 1.57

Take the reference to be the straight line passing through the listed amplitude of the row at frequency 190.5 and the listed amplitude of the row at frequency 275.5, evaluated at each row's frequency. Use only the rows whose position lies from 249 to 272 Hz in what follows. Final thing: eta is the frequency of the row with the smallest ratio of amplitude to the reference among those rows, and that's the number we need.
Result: 255.5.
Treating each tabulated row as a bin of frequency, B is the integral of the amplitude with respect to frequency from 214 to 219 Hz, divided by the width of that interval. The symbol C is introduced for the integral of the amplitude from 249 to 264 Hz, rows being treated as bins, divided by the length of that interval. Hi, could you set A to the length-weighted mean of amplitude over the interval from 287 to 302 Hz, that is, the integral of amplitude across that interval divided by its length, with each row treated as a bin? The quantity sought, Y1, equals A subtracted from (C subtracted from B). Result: -10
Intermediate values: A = 10.3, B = 15.0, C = 14.6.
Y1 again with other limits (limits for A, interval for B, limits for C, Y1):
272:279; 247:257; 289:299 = -10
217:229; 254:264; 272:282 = -14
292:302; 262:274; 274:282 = -9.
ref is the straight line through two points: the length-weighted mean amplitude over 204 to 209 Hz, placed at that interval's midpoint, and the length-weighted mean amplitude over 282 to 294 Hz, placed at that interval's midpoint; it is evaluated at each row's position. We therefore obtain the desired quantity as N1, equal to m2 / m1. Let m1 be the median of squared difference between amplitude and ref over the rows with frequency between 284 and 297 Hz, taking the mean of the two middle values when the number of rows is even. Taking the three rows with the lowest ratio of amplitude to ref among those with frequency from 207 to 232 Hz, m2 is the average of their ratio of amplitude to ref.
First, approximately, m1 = 0.6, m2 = 1.01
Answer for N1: 1.8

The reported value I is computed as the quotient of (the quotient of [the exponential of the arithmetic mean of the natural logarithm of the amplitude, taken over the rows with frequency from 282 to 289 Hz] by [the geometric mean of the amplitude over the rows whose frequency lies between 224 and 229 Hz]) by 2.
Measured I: 0.44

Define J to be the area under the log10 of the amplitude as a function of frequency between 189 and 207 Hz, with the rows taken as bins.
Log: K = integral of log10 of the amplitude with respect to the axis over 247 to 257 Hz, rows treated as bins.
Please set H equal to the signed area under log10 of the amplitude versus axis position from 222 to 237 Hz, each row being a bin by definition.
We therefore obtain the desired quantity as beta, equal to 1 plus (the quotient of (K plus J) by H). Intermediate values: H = 17.3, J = 21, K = 12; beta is 2.9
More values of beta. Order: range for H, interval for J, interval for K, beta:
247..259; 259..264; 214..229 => 2.7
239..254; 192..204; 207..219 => 2.6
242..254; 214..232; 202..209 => 3.1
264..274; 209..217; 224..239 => 3.3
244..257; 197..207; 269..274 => 2.2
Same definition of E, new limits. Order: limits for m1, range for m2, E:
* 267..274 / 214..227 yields 9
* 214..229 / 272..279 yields -11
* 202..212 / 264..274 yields 11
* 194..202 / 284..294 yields 4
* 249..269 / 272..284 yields 14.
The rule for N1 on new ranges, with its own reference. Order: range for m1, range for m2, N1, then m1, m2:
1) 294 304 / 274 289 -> 0.1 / 9.1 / 1.05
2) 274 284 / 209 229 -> 0.5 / 2.0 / 1.02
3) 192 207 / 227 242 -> 21.1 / 0.0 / 1.00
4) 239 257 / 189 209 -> 0.8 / 1.2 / 0.97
